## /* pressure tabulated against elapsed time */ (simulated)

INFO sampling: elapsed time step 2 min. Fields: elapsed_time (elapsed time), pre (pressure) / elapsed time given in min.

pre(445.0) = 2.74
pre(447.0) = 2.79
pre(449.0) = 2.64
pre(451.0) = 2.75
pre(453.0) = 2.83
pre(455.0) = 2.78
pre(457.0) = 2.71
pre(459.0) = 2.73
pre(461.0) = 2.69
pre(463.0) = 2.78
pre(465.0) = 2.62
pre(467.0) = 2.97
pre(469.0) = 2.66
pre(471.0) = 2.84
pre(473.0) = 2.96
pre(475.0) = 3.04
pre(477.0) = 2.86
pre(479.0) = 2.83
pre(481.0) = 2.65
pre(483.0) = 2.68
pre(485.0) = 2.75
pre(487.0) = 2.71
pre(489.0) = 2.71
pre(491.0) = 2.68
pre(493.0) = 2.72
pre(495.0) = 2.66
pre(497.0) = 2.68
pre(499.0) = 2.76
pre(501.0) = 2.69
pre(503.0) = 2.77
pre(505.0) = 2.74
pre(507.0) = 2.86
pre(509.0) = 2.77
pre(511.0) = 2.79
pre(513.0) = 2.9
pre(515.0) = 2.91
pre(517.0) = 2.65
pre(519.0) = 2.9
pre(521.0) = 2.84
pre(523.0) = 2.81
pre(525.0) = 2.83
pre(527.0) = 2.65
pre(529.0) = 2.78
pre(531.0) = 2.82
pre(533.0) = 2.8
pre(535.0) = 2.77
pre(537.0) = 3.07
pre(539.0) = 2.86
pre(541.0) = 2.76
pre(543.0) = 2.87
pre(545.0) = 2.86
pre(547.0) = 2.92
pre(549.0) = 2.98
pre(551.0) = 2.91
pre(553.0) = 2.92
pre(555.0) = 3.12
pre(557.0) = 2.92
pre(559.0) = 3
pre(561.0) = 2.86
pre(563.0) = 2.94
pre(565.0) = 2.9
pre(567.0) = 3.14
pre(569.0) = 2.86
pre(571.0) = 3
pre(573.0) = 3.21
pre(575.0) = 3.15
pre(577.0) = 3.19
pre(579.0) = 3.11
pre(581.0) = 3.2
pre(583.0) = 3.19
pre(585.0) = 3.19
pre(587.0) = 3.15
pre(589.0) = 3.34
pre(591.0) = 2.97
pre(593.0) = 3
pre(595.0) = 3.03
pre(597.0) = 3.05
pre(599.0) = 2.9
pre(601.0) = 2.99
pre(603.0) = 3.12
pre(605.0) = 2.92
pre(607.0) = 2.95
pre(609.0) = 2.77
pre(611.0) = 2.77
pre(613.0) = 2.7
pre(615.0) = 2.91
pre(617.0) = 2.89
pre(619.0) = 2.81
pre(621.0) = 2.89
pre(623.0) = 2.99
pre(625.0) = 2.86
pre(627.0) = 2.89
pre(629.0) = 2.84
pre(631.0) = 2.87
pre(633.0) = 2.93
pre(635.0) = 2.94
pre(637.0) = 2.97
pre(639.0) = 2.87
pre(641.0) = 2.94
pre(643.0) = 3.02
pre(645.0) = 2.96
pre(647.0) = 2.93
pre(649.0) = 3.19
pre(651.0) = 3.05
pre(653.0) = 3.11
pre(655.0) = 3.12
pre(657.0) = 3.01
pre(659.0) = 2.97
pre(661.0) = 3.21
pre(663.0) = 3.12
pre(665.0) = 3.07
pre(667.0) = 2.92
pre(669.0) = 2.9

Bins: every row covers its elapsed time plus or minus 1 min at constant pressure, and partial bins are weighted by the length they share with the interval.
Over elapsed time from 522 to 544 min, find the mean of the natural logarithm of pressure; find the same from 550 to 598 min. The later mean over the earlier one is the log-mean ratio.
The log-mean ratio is 1.08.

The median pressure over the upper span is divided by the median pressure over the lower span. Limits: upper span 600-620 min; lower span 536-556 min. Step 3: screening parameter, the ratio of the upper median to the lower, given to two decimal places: 0.99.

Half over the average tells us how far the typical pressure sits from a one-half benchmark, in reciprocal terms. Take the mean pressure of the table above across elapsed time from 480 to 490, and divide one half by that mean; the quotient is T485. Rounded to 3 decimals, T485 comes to 0.185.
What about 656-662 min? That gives 0.163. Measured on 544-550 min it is 0.171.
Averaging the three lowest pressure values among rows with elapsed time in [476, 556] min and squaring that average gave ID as 7.0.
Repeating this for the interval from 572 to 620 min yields 7.5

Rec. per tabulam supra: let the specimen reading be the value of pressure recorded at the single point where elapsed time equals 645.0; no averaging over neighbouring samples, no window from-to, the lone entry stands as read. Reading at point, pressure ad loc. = 2.96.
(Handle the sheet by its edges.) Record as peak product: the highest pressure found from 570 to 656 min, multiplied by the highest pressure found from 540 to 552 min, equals 10.0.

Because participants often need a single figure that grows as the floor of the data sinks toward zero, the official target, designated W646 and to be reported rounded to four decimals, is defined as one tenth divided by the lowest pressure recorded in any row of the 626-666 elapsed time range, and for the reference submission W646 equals 0.0352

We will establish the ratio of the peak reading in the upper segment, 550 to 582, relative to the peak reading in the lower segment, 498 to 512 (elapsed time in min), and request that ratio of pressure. 1.12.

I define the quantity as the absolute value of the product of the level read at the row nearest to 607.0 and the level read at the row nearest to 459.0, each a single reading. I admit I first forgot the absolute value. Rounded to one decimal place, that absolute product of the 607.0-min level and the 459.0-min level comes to 8.1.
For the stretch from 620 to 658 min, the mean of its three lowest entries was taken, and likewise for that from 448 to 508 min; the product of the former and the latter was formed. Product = 7.53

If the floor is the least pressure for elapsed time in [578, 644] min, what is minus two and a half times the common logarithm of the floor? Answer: -1.08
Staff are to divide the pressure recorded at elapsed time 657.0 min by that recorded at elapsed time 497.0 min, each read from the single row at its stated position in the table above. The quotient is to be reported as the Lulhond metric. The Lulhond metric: 1.12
